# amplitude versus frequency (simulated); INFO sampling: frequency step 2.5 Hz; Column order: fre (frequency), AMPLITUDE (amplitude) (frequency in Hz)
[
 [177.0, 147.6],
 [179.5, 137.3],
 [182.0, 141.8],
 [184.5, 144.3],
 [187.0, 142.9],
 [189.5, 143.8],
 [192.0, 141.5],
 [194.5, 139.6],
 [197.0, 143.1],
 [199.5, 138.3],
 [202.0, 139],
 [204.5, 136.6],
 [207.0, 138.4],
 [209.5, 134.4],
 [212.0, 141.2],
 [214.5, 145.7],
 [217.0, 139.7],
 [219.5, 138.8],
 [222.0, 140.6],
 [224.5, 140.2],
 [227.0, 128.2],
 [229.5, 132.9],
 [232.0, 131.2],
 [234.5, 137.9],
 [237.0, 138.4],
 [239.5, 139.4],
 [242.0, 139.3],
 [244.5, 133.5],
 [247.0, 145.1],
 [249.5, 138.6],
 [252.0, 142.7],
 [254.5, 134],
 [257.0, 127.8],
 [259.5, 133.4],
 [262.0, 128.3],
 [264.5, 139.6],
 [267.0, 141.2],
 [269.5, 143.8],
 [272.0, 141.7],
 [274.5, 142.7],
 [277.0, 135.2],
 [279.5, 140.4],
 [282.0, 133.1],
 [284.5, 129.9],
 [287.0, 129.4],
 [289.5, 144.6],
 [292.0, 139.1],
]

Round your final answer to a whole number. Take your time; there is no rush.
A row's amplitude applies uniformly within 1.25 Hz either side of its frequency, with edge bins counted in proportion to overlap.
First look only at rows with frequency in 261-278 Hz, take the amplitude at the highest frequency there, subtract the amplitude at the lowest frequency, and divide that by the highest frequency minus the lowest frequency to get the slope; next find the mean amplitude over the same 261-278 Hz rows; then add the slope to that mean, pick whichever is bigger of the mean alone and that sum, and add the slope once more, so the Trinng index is 140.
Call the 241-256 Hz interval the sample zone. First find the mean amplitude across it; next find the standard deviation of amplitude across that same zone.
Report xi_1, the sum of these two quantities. 143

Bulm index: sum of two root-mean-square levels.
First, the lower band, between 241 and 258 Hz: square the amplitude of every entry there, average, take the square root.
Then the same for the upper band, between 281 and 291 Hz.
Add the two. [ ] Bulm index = 272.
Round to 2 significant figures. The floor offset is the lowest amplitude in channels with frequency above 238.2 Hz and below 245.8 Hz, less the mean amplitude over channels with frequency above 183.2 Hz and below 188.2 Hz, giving -10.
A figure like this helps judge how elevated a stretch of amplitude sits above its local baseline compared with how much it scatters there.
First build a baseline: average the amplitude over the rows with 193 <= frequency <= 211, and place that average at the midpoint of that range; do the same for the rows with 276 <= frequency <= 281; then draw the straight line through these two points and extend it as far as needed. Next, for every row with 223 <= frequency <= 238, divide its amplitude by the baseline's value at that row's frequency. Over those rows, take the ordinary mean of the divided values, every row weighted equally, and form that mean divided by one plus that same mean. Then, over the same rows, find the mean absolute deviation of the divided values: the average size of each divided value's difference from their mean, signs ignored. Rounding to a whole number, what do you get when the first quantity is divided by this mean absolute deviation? 17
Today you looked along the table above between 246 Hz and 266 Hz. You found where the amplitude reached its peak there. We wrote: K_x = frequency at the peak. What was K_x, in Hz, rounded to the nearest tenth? 247.0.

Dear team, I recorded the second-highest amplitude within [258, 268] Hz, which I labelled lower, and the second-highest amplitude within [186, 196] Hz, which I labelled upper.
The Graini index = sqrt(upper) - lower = -128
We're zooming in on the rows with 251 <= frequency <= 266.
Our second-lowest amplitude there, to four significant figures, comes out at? 128.3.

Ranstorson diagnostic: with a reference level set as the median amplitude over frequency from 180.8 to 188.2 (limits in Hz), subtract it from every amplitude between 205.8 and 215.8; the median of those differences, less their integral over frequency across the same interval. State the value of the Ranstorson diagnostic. 27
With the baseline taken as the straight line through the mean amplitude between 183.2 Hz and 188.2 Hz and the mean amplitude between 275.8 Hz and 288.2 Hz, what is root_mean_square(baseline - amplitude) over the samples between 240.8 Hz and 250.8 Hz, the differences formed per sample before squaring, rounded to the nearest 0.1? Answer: 4.6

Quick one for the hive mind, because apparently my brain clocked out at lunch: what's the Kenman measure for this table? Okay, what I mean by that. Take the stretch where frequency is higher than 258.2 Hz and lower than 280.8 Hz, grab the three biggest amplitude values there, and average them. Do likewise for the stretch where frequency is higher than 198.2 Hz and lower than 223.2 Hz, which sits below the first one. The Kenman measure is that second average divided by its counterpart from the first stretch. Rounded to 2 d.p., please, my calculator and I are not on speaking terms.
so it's 1.00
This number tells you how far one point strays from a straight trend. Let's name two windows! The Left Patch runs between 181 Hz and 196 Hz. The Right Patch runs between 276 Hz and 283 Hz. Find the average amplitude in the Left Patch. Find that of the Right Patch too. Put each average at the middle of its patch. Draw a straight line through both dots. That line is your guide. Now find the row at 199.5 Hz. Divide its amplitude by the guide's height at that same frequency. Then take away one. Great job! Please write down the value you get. -0.023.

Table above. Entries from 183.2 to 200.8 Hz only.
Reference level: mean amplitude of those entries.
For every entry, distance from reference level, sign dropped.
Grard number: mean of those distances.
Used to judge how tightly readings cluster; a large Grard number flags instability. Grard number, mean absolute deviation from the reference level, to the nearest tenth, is 1.8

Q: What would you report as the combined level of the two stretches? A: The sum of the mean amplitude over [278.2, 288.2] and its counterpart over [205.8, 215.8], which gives 273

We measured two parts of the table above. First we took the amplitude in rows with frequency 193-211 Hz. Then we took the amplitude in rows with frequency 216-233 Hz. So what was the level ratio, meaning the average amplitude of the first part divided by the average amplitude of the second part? 1.02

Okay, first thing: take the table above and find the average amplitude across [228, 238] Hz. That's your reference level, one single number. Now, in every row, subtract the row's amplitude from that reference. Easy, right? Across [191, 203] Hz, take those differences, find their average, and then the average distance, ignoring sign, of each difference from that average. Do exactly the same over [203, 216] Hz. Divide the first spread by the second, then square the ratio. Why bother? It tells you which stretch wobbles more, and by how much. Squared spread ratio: 0.23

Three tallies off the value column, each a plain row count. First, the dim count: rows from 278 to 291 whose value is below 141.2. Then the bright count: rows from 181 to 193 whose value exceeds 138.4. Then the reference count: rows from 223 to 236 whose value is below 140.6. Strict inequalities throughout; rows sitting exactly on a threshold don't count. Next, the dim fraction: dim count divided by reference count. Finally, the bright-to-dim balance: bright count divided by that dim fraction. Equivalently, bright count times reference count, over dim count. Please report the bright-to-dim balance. 6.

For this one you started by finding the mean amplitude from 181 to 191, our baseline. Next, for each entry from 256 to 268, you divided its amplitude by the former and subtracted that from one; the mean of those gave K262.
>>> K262 0.064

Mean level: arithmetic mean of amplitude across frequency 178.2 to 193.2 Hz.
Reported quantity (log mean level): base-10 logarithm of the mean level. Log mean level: 2.15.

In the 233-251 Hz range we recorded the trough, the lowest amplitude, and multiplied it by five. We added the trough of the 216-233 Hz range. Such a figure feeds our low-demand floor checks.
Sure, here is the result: 796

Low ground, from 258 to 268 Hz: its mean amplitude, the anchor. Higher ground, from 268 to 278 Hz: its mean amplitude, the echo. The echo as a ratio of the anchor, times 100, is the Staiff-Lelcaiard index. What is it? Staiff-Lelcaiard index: 104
